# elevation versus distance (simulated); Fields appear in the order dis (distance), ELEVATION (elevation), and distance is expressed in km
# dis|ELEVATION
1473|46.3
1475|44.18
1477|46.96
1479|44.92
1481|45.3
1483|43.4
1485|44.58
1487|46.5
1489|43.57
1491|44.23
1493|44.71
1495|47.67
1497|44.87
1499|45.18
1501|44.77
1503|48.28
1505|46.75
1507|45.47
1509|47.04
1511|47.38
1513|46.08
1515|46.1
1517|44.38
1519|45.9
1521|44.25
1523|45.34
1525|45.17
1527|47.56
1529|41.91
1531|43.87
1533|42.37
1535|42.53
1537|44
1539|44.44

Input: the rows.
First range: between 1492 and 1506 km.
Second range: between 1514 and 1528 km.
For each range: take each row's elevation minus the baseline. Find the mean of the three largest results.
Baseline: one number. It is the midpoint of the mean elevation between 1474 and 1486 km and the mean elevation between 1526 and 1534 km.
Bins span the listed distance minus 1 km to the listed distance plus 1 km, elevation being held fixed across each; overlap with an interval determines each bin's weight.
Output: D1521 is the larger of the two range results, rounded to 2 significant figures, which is 3.2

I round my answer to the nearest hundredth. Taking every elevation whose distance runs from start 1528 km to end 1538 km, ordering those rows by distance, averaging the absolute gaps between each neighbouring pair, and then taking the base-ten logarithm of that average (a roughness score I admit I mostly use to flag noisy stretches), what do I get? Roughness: 0.10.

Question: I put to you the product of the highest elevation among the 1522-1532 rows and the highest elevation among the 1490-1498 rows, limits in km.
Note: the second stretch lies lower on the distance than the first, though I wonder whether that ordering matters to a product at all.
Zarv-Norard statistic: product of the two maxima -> 2267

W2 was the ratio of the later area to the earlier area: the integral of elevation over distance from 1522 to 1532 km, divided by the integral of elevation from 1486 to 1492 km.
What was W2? 1.67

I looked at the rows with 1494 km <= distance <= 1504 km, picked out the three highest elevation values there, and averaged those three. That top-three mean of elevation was 47.0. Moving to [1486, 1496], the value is 46.3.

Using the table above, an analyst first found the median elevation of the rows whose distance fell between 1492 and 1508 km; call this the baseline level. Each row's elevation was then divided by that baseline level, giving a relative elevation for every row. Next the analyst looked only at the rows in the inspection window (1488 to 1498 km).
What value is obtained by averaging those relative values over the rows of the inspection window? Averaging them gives 0.99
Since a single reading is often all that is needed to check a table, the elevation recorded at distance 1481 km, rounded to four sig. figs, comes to 45.30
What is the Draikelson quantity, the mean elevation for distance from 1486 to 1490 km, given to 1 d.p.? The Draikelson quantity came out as 45.0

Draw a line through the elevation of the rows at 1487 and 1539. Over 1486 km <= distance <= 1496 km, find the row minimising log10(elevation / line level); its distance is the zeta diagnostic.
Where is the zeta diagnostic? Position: 1489 km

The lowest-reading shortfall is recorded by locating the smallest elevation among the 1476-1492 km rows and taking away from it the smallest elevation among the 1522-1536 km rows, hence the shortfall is 1.5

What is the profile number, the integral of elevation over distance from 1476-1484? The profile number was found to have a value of 361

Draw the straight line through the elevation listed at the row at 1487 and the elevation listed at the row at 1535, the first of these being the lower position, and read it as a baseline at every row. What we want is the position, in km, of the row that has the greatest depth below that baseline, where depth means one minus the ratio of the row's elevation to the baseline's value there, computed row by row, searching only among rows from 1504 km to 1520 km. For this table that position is 1517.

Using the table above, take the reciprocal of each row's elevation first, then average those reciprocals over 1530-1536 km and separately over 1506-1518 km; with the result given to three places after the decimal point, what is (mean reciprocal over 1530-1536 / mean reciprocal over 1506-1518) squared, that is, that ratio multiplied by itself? 1.152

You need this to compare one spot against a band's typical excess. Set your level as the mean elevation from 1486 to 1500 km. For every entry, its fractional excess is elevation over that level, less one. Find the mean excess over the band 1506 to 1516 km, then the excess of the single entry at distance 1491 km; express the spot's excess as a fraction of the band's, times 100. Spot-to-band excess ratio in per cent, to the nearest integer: -87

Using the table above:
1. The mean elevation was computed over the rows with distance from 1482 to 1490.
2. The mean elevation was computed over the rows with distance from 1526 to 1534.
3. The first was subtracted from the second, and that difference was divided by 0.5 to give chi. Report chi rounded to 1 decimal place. -1.2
